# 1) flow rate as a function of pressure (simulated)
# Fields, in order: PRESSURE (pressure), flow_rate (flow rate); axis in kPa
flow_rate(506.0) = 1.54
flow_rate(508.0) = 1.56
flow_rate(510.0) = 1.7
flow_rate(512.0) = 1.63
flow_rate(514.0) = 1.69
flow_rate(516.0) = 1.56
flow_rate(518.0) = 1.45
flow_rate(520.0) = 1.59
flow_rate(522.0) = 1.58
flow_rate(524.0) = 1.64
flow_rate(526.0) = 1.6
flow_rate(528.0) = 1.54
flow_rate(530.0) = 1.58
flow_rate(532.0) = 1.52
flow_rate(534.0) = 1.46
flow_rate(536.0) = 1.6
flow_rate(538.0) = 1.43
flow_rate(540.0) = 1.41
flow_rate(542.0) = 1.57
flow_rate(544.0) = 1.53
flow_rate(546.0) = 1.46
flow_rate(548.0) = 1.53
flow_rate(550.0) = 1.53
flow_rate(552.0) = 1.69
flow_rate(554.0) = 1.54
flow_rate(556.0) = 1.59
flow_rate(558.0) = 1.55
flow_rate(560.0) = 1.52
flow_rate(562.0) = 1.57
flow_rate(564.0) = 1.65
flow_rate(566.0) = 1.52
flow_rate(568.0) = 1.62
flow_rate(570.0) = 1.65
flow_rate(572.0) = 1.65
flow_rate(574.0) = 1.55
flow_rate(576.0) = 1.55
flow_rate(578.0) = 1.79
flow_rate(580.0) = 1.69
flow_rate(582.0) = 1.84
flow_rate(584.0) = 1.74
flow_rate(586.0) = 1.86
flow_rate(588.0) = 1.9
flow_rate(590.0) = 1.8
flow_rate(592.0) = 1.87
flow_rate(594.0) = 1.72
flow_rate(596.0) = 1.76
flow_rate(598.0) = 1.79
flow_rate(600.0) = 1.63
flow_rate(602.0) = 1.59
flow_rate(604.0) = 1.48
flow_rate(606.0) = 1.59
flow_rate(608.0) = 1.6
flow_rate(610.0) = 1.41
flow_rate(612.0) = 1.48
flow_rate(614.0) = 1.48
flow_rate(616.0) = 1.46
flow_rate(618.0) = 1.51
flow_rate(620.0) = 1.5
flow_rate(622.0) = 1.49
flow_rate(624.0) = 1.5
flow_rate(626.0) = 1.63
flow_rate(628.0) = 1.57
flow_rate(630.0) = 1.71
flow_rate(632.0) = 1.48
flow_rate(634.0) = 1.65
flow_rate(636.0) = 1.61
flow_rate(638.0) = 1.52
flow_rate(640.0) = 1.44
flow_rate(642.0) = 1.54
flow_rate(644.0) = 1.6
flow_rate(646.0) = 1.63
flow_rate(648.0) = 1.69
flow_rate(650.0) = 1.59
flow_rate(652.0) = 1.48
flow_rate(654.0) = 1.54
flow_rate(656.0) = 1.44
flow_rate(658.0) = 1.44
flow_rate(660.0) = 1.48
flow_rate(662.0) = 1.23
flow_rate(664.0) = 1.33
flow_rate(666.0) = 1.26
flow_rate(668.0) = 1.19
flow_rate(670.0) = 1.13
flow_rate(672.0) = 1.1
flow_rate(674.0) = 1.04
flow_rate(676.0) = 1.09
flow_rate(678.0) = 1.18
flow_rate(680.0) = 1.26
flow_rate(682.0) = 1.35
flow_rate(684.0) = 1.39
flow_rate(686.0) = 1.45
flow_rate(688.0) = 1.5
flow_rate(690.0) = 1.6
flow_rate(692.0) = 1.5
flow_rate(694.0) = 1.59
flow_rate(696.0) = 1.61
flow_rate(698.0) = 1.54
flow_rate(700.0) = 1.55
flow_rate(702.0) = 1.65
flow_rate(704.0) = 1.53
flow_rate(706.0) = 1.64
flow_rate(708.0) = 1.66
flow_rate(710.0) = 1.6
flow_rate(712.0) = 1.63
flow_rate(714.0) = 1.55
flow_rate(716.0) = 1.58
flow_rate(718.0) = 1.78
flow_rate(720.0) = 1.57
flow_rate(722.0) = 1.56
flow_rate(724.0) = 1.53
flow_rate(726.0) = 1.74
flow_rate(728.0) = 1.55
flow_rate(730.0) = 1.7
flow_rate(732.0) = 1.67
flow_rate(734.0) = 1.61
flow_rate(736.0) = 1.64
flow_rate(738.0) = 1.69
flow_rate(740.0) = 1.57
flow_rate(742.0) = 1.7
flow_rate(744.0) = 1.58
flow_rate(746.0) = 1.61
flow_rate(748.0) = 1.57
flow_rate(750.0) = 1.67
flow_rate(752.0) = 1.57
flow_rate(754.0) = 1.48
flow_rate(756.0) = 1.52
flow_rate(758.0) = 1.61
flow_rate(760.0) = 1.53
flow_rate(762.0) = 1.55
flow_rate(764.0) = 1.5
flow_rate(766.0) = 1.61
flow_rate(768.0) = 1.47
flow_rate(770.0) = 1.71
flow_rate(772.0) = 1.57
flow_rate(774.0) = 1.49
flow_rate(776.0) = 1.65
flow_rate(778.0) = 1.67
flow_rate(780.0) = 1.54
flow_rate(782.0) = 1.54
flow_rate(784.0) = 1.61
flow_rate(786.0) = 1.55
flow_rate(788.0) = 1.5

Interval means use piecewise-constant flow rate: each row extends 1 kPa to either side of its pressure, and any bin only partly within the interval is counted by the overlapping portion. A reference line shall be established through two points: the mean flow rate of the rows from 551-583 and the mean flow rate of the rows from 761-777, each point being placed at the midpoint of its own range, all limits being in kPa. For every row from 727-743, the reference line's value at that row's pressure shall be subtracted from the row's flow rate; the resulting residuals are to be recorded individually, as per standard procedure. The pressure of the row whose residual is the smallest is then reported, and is 728.0 kPa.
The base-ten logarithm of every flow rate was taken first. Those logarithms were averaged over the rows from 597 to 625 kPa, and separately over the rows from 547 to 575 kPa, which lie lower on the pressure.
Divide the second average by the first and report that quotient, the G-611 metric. 1.07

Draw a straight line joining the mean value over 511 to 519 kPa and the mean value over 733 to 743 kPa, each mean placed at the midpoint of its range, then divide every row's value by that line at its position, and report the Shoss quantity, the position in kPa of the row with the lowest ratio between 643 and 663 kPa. 662.0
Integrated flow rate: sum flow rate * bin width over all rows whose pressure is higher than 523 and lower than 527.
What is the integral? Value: 6.5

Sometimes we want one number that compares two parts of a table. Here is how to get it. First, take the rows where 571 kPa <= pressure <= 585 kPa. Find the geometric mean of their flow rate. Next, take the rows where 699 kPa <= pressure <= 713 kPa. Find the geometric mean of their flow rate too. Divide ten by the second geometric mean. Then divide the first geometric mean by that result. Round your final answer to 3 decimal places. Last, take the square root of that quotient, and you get 0.520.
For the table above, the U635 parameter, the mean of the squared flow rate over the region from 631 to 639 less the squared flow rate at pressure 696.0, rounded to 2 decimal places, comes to -0.14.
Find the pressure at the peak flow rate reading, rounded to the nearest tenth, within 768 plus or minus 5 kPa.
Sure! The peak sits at 770.0 kPa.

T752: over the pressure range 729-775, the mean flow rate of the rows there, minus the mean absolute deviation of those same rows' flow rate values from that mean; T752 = 1.53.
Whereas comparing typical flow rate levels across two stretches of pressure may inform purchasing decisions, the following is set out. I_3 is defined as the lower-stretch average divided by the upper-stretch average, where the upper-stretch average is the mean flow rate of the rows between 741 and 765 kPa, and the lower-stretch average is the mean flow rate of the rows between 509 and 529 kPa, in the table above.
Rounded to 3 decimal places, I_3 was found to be 1.015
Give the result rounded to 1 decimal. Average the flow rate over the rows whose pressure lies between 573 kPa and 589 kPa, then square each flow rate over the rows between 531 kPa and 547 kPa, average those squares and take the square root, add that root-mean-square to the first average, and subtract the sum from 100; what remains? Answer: 96.8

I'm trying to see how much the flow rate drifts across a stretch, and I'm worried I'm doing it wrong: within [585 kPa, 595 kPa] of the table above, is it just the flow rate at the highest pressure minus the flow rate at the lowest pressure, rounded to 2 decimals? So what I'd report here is -0.14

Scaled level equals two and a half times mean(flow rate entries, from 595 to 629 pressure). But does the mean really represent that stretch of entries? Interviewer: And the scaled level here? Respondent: 3.89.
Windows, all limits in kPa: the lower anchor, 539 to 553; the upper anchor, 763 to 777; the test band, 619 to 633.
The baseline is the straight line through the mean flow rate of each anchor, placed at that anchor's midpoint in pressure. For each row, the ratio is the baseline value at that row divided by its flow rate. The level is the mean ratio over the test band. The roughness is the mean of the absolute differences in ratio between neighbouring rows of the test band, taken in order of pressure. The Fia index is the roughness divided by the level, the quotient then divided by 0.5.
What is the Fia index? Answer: 0.118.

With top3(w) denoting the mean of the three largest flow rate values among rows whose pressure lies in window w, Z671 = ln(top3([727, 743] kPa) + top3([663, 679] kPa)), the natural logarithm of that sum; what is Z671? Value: 1.08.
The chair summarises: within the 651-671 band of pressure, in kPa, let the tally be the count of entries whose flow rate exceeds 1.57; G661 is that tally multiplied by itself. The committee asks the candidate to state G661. 0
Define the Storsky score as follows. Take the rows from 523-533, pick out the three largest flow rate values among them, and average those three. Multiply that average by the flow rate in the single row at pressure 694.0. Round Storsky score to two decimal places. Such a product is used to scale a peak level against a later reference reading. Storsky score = 2.55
